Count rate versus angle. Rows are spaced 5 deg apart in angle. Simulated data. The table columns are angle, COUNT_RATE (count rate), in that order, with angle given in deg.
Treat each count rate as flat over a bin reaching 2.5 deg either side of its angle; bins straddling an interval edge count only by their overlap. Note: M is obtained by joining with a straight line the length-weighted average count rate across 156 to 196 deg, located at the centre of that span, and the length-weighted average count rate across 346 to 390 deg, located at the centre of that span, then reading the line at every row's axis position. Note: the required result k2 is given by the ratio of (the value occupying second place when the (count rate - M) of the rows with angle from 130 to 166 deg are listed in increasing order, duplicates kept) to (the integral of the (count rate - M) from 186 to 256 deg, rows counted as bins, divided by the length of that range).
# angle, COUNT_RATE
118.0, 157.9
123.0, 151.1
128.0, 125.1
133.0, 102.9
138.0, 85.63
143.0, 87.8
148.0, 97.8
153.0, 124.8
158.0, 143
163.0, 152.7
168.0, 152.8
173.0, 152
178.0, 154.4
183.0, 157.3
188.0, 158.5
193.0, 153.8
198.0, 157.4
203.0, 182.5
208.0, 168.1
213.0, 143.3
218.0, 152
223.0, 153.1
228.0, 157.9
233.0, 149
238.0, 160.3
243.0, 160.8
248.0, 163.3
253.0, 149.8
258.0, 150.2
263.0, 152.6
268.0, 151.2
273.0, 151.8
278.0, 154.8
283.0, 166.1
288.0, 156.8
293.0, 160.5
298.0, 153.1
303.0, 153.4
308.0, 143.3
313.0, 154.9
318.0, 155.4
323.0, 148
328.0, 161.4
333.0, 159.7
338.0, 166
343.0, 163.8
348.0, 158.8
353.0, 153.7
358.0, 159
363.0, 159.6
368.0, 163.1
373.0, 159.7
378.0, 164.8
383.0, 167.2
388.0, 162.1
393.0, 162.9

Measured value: -23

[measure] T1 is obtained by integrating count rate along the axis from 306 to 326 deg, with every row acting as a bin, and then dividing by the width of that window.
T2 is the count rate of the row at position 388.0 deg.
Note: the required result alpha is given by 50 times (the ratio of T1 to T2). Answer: 46.5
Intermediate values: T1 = 151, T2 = 162.1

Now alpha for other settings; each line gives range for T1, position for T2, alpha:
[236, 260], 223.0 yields 51.3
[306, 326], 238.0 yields 47.1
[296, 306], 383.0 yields 45.7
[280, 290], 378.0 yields 49.0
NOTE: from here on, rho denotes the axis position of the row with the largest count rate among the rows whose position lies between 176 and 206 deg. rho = 203.0 deg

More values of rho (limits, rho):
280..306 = 283.0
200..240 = 203.0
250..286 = 283.0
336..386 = 383.0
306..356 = 338.0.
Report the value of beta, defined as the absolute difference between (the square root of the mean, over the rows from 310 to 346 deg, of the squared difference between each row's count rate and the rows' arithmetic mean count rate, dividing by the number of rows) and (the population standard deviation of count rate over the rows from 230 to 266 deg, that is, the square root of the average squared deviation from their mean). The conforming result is 0.1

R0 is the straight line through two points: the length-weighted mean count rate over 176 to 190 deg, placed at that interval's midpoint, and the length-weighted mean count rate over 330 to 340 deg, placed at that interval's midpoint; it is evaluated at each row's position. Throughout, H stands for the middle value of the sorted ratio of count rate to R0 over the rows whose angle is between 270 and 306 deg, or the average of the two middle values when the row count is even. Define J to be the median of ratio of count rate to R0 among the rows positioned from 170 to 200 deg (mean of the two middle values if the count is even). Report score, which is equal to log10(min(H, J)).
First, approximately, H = 0.96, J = 0.993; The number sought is -0.015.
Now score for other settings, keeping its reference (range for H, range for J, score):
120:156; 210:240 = -0.177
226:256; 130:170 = -0.135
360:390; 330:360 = -0.010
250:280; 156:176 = -0.024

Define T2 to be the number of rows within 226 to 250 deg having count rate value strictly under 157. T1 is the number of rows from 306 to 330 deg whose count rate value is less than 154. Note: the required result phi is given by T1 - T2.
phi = 1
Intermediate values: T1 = 2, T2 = 1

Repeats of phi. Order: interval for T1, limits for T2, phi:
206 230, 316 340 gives 1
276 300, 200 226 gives -2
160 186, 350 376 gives 2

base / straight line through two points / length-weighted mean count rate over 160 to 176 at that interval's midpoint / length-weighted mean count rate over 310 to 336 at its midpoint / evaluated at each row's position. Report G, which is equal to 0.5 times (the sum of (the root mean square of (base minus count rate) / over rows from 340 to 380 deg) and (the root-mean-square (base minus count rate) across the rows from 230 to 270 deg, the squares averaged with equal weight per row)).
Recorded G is 5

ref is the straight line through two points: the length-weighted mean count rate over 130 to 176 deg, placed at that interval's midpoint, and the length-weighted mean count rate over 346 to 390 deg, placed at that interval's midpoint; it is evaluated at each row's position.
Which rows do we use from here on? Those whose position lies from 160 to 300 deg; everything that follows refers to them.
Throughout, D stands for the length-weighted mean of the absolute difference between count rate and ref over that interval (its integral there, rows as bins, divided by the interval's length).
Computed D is 20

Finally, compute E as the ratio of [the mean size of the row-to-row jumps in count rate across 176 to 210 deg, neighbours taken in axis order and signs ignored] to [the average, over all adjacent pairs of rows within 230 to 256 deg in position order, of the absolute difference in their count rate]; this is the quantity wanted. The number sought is 1.2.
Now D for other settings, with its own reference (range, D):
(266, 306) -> 10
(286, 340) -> 7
